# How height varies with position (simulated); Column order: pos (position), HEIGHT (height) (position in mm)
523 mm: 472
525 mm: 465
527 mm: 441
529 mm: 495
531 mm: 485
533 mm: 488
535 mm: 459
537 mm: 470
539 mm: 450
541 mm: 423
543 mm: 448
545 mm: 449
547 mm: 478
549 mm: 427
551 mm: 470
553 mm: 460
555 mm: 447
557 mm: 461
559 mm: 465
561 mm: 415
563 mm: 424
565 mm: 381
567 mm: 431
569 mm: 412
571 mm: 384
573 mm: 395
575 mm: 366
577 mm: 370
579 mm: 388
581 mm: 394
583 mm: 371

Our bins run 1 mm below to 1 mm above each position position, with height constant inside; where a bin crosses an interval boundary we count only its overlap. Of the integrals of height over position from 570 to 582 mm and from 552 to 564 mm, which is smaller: 4594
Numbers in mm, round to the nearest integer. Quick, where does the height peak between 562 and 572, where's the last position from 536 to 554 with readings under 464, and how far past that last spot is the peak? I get 14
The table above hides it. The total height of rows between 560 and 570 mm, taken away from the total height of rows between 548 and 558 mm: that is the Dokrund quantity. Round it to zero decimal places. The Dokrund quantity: 202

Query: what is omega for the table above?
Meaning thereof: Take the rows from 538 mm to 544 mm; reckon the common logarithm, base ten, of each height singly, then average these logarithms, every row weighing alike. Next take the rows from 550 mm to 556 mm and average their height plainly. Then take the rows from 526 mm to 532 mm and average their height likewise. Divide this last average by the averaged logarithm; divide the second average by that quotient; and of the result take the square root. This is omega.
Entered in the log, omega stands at 1.601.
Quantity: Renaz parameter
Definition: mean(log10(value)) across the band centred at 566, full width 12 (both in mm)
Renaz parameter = 2.61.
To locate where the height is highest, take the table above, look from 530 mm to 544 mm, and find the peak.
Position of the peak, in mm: 533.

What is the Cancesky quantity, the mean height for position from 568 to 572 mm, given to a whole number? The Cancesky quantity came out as 398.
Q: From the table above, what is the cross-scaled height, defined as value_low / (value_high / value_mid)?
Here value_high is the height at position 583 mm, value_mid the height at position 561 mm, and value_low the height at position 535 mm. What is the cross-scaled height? 513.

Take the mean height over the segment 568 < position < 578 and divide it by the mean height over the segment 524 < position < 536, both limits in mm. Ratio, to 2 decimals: 0.82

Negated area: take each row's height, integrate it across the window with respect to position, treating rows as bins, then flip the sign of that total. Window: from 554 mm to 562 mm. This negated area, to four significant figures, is -3576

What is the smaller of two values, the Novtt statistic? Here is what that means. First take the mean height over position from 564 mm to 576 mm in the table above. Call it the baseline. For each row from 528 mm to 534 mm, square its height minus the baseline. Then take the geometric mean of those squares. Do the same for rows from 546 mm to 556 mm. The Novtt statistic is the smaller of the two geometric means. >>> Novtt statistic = 3419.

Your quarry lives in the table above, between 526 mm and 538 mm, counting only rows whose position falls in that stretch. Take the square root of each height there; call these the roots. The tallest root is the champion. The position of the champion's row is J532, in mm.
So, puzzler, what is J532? 529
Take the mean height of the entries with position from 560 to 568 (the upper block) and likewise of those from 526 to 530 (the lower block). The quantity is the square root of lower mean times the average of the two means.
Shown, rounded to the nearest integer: 454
